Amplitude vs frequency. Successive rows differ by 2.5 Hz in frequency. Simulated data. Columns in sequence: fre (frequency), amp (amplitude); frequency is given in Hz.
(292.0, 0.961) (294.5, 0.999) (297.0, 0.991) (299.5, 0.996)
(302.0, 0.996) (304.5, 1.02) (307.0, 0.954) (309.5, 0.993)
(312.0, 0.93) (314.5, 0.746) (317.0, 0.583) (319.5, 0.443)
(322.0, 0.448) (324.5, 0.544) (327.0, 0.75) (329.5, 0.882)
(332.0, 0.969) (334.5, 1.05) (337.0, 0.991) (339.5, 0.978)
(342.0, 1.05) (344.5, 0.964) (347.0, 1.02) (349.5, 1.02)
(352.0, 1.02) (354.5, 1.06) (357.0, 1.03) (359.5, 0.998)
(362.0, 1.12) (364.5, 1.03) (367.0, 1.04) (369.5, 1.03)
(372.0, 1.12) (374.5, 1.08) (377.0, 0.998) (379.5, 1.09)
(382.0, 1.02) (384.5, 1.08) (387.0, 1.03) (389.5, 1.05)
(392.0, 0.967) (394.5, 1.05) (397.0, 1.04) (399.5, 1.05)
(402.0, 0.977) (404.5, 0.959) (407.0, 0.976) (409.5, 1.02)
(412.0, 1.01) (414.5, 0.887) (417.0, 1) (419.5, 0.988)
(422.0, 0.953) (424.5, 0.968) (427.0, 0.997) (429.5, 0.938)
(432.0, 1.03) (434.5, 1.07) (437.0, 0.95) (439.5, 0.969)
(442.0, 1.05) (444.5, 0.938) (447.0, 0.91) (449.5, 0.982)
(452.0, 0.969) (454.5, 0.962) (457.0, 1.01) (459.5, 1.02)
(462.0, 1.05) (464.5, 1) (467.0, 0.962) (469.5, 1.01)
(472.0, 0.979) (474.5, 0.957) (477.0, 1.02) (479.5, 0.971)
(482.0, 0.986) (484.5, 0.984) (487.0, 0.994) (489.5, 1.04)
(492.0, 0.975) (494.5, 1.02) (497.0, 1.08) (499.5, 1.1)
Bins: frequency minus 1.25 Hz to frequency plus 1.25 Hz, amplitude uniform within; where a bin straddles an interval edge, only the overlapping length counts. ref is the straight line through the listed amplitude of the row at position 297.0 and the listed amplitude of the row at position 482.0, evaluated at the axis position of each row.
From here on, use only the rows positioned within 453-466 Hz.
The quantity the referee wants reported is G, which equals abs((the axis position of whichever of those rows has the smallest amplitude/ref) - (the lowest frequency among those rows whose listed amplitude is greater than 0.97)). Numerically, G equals 2.5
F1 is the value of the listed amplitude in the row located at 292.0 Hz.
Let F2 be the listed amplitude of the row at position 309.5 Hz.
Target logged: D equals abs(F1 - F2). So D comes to 0.032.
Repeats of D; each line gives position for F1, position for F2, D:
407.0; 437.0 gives 0.026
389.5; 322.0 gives 0.602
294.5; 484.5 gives 0.015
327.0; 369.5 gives 0.280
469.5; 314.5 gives 0.264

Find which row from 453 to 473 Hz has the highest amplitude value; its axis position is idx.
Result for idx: 462.0 Hz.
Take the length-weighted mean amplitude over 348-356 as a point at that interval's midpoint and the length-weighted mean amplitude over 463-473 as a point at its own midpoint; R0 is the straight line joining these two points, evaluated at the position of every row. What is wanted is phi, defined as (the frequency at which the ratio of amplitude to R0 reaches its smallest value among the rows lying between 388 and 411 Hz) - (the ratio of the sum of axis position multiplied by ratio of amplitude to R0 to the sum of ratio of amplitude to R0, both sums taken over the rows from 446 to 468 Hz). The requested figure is -52.7 Hz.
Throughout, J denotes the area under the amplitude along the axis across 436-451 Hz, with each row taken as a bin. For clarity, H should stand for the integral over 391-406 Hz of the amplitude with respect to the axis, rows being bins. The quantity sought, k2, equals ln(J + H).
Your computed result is 3.39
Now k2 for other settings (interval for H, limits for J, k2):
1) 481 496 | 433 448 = 3.39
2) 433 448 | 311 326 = 3.18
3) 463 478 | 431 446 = 3.40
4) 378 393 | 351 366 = 3.44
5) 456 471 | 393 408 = 3.41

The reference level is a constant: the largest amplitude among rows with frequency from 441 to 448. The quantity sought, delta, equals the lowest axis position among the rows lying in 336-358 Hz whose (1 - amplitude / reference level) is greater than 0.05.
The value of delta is 337.0 Hz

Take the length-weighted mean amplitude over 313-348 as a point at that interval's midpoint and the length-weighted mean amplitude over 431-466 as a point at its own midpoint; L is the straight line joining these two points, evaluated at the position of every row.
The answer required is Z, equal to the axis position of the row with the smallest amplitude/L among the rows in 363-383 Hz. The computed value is 377.0 Hz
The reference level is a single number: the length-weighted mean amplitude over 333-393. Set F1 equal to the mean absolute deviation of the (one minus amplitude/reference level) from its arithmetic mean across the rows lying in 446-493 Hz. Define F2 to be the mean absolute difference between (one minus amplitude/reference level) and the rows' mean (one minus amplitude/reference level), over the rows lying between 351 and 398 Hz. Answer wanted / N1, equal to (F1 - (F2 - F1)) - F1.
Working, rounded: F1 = 0.024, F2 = 0.030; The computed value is -0.006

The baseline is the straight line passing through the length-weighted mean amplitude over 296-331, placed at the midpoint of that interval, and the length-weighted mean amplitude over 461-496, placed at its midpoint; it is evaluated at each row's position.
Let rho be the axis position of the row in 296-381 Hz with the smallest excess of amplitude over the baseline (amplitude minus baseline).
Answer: 319.5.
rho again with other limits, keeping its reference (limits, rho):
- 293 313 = 312.0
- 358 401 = 392.0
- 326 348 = 327.0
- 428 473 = 447.0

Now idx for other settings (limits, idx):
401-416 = 409.5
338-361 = 354.5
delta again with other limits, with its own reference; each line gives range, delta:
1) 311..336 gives 312.0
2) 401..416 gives 402.0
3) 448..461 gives 449.5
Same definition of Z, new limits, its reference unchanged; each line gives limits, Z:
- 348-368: 359.5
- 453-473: 467.0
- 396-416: 414.5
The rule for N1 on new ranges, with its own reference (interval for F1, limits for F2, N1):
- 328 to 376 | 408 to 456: 0.003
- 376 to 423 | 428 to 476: 0.002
